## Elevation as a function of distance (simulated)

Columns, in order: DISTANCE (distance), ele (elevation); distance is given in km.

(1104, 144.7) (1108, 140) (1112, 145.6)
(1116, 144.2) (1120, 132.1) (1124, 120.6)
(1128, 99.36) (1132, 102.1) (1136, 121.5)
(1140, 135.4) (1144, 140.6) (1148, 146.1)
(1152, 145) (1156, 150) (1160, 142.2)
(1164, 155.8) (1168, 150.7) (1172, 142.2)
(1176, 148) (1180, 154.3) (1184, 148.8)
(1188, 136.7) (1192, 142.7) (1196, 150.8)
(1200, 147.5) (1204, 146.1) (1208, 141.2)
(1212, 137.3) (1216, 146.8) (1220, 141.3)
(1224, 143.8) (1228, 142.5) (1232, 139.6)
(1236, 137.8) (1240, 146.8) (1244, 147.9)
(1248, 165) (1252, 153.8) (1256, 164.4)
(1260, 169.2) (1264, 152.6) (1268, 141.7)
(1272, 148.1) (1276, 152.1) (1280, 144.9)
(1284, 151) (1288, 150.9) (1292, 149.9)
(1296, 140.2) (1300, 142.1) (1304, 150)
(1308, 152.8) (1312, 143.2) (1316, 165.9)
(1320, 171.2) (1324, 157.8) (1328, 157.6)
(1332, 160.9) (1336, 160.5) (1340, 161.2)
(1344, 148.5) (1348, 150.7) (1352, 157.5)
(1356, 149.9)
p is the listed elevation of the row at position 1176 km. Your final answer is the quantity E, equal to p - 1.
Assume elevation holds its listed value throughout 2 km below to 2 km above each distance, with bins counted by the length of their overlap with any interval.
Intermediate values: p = 148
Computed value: 147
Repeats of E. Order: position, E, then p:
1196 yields 150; 150.8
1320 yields 170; 171.2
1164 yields 155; 155.8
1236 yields 137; 137.8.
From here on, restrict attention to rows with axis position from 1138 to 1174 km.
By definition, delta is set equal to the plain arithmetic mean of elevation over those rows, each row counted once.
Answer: 145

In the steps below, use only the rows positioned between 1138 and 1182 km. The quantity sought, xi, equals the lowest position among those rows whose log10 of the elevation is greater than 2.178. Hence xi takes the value 1164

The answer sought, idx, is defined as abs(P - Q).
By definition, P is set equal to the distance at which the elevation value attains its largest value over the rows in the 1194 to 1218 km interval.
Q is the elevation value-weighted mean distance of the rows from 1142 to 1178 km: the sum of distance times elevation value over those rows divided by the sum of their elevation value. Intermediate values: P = 1196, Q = 1160.1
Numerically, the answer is 35.9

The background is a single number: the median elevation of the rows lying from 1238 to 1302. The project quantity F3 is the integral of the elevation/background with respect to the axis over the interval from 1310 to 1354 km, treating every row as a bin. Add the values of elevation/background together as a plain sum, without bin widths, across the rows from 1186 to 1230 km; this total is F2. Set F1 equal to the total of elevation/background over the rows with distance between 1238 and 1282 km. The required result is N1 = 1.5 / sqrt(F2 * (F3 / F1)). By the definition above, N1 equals 0.228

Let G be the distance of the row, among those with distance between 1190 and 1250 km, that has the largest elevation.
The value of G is 1248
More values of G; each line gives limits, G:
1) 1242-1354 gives 1320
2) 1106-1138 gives 1112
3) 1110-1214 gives 1164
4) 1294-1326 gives 1320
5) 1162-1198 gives 1164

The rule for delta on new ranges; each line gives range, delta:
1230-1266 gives 153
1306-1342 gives 159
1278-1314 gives 147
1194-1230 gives 144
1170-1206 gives 146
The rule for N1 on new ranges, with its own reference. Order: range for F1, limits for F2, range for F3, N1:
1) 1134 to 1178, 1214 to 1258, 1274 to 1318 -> 0.223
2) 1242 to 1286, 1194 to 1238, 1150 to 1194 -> 0.237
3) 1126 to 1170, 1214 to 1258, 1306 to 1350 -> 0.211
